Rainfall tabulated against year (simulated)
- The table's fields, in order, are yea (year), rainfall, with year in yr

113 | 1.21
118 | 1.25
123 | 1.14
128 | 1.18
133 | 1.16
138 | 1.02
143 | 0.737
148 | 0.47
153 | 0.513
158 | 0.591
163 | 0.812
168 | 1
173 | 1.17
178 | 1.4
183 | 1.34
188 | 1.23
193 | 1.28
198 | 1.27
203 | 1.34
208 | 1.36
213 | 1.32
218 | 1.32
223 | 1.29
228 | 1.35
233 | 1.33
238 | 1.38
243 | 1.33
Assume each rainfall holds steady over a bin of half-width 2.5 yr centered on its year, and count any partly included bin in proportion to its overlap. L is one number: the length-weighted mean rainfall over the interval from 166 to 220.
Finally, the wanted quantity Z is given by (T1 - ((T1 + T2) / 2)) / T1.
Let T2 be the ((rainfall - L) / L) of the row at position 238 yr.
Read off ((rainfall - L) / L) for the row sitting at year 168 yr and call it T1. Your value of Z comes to 1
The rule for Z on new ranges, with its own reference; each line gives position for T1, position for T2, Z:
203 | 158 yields 6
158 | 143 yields 0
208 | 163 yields 3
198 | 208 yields 6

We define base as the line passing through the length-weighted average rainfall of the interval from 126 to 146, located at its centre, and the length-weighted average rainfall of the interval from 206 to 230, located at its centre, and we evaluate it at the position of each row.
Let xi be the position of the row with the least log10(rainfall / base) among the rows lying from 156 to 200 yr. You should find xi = 158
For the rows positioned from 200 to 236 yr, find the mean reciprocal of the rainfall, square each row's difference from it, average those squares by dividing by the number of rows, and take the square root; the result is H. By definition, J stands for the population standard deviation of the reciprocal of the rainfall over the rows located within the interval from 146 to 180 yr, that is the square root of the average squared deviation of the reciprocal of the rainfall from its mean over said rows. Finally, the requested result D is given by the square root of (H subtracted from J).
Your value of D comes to 0.71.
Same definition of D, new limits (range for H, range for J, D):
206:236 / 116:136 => 0.13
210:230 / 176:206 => 0.14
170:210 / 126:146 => 0.40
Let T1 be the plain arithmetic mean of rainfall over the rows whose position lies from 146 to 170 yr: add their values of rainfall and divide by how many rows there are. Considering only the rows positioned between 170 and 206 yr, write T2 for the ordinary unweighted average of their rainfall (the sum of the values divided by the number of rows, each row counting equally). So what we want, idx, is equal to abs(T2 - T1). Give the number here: 0.6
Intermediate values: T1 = 0.68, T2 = 1.3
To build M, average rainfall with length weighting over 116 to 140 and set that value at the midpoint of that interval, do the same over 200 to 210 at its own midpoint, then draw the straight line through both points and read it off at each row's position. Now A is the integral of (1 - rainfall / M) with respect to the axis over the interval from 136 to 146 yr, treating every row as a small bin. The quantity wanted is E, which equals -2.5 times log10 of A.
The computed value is -1.1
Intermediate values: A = 3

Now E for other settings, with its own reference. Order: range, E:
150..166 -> -2.2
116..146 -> -0.9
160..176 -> -1.3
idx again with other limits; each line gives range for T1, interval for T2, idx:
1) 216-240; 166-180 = 0.1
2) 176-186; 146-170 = 0.7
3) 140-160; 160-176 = 0.4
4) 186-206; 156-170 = 0.5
